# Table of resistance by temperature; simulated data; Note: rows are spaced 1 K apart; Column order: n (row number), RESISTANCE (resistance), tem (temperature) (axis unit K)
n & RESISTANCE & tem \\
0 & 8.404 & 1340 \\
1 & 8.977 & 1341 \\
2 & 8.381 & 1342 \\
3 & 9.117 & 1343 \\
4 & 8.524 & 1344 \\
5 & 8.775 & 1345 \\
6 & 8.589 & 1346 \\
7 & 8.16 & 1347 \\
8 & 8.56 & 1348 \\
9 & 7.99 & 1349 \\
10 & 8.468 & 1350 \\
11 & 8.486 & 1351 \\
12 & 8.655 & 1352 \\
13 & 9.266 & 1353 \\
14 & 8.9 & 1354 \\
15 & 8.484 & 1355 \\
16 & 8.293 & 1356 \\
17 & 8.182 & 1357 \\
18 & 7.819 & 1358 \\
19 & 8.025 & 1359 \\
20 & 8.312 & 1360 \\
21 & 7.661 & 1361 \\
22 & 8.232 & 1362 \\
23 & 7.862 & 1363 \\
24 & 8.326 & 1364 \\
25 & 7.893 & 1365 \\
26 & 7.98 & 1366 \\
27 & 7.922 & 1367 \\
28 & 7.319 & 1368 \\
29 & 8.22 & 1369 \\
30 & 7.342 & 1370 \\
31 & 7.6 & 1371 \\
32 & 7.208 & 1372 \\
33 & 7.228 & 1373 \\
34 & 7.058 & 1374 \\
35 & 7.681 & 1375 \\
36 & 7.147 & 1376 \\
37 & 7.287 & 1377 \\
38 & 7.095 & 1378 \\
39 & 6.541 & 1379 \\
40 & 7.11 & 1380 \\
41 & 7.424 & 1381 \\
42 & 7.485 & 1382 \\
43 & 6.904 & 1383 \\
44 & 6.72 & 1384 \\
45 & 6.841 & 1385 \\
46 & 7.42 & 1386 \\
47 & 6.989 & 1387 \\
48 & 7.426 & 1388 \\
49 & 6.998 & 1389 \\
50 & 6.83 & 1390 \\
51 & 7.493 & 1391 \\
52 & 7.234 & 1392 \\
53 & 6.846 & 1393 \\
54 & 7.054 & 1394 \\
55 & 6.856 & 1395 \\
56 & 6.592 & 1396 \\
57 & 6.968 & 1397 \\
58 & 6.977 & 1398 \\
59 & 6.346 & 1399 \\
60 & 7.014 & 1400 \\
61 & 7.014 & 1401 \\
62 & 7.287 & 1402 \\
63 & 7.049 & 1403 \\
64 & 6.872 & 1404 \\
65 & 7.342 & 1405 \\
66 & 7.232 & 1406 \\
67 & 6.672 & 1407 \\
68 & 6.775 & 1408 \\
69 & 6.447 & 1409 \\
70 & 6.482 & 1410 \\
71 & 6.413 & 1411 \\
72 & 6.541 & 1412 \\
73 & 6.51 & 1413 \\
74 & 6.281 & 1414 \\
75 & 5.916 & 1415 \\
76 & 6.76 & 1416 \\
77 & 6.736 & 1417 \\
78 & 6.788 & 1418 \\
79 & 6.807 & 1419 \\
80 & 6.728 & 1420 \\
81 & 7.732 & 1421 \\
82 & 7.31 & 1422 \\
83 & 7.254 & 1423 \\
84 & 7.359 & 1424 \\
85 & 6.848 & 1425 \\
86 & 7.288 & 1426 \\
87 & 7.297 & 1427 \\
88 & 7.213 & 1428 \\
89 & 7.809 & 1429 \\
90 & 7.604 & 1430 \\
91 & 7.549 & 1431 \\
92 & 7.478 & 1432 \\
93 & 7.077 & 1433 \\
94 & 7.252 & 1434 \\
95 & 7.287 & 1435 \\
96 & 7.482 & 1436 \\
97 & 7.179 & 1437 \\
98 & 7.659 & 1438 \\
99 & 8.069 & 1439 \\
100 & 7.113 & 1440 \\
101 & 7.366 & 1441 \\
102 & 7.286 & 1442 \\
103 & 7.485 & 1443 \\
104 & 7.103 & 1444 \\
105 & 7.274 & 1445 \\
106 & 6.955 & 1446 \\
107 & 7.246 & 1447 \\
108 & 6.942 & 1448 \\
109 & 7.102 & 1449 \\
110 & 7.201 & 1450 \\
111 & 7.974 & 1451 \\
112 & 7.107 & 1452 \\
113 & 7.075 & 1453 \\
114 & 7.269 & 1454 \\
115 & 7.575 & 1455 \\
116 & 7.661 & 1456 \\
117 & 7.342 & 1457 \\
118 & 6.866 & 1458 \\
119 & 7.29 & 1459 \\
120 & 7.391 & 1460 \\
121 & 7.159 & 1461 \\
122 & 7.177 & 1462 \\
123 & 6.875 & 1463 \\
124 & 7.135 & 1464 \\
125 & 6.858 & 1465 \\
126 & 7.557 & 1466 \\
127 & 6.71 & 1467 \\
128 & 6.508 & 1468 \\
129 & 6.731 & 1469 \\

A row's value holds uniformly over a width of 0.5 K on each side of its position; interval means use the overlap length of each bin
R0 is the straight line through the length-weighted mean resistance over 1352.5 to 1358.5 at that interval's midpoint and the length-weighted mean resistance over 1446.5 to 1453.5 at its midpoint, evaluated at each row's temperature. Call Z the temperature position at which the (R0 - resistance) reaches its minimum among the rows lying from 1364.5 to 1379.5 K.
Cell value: 1369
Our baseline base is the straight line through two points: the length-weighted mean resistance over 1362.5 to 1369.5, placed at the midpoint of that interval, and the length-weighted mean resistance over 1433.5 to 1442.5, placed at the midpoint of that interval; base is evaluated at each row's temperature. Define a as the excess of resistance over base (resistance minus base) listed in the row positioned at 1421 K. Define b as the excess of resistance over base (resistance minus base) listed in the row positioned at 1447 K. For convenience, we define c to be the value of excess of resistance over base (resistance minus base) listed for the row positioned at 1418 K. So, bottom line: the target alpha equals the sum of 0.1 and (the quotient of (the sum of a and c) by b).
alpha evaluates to 5.8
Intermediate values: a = 0.20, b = -0.10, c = -0.8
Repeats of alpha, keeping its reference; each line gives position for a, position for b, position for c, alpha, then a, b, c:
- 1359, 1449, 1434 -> 0.7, 0.04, -0.23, -0.2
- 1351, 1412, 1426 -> -0.1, 0.45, -1.06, -0.2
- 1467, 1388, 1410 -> 4.8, -0.49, -0.35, -1.1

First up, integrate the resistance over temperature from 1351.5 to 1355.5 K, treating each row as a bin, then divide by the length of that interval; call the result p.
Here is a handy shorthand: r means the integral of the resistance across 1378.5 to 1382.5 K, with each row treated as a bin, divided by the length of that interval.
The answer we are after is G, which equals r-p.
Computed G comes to -1.7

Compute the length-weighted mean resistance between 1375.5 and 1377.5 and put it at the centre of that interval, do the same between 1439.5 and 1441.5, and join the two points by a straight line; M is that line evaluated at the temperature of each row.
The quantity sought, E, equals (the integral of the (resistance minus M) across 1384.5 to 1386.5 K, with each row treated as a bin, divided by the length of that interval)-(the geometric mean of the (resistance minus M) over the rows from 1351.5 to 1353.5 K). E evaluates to -1.8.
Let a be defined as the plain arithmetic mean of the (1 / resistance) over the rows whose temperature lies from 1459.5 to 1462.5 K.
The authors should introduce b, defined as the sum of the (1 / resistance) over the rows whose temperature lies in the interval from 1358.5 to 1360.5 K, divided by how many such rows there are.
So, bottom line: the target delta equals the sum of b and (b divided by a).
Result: 1.01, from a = 0.138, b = 0.122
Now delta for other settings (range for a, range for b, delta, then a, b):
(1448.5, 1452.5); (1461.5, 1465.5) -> 1.19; 0.136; 0.143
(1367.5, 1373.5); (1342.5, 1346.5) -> 0.97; 0.134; 0.114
